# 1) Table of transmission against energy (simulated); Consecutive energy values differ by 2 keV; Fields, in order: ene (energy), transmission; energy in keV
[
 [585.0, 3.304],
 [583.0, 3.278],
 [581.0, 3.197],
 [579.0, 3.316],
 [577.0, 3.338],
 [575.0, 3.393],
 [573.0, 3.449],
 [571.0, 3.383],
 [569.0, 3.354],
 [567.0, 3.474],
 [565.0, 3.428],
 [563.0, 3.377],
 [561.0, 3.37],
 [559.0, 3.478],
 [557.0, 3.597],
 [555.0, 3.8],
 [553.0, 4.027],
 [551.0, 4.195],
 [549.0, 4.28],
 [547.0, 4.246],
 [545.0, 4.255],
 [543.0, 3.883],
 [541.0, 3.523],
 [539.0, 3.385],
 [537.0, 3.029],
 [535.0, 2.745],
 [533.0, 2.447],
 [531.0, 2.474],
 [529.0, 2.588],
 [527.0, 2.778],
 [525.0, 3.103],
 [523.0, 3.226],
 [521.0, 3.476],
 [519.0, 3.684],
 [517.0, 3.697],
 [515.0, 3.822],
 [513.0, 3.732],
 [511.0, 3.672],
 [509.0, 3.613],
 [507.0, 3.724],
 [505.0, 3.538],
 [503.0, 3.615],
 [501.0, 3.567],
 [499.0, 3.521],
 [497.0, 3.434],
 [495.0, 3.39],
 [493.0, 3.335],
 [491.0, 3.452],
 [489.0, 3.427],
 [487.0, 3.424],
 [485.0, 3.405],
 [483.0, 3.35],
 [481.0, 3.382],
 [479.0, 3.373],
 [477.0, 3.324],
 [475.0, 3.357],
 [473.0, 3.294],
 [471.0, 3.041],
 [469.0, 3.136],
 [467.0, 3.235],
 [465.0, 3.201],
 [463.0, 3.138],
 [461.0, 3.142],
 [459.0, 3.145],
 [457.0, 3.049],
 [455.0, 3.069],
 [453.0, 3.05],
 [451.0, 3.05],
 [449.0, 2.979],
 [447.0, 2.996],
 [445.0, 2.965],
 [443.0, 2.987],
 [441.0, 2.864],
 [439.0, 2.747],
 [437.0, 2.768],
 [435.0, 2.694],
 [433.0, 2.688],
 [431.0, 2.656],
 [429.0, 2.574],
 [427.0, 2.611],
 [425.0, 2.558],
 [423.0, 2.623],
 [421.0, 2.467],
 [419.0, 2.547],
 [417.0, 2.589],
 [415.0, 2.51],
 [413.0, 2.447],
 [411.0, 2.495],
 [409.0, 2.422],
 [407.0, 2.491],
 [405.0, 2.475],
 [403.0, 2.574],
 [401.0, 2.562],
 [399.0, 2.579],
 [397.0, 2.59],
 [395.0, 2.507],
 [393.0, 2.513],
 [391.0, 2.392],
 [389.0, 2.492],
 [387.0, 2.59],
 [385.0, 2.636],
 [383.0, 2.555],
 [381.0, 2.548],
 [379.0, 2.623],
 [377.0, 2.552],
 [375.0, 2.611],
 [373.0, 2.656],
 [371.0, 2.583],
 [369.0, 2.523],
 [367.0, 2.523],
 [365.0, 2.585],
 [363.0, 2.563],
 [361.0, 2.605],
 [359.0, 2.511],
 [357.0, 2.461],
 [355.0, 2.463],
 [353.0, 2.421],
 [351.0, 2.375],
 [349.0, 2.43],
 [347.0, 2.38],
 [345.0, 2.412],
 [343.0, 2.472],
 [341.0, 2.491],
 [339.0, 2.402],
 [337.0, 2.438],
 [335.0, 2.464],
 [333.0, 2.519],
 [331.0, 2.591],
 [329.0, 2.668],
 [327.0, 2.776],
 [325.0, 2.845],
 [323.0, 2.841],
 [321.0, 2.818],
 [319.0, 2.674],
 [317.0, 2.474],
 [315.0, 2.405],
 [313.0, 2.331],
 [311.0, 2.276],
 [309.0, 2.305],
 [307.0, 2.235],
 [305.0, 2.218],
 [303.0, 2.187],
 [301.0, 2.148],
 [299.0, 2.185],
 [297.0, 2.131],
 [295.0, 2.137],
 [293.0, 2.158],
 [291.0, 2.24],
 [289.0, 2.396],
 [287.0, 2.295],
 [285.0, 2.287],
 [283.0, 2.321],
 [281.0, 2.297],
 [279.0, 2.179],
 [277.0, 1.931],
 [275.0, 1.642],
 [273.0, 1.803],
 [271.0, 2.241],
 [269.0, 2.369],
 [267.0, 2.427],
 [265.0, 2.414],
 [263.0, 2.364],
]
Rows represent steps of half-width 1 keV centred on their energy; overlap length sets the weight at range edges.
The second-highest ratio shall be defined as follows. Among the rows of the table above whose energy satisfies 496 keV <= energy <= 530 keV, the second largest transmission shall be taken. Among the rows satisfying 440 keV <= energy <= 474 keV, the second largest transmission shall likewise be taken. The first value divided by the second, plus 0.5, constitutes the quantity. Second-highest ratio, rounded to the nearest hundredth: 1.65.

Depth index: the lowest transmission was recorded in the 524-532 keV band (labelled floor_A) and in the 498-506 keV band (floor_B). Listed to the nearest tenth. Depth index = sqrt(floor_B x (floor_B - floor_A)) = 1.9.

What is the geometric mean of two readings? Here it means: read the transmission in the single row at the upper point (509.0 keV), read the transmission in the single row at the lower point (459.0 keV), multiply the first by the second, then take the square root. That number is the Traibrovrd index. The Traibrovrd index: 3.4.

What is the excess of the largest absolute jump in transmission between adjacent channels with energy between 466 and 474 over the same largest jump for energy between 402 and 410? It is 0.15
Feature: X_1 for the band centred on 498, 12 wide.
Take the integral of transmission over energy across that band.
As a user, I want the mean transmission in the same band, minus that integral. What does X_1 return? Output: -38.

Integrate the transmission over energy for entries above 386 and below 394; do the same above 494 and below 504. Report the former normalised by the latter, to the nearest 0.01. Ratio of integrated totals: 0.57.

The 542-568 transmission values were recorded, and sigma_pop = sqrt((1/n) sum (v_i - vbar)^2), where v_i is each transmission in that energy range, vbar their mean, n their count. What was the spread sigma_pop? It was 0.35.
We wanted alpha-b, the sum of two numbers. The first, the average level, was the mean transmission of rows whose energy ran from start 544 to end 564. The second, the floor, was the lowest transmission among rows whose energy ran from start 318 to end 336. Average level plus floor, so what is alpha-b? 6.33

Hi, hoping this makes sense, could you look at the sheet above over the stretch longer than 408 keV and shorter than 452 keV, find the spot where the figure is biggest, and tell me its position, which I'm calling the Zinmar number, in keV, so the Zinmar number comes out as 451.0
